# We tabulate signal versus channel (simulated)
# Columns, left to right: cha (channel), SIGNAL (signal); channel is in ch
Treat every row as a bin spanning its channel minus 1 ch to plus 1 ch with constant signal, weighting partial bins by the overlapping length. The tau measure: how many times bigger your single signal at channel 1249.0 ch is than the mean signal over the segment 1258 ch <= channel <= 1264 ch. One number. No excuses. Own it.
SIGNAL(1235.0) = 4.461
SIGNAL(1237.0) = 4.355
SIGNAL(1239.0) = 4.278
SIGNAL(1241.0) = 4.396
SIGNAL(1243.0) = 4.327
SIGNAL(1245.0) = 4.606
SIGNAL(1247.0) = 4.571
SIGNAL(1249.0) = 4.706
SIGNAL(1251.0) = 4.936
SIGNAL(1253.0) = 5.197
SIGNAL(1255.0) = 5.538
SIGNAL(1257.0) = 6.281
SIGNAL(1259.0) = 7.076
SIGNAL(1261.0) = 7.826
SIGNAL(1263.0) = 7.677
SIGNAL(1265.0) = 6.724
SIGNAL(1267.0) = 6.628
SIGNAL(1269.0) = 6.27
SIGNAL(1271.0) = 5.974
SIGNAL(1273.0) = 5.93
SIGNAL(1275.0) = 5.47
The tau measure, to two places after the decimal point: 0.63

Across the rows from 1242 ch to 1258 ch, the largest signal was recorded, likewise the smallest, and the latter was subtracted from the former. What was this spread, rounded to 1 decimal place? 2.0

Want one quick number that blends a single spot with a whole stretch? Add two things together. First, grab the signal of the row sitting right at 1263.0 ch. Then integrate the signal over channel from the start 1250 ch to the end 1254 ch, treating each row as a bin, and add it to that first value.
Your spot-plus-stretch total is 27.9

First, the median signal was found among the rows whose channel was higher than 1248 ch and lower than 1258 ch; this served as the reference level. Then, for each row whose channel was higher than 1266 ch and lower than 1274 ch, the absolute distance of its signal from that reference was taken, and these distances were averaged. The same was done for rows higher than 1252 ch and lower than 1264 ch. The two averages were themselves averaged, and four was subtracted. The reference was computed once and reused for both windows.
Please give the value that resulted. -2.80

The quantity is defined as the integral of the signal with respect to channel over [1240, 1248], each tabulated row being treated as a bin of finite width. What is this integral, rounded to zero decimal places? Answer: 36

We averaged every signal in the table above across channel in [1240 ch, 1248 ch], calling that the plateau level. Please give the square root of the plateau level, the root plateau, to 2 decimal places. 2.12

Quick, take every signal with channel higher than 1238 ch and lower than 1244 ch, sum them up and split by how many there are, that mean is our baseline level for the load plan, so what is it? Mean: 4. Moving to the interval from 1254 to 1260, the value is 6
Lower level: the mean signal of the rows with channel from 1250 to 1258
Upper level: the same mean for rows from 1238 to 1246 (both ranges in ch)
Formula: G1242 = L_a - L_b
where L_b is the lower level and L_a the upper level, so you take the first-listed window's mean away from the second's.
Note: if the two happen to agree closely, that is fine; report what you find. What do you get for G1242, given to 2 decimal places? -1.09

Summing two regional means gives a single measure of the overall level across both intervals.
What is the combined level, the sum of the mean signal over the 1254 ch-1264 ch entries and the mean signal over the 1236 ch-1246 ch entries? 11.3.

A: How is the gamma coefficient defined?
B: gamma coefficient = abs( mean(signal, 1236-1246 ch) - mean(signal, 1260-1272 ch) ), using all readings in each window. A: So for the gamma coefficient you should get 2.46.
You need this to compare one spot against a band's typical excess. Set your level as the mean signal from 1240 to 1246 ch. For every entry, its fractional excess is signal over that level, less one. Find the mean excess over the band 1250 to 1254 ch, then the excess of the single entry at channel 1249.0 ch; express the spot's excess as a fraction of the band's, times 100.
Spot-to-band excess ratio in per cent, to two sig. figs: 42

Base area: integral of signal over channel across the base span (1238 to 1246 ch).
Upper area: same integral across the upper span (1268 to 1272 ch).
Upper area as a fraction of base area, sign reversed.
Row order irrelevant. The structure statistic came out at -0.70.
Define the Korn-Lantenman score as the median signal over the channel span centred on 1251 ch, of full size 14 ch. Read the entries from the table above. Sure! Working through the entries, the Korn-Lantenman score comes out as 4.9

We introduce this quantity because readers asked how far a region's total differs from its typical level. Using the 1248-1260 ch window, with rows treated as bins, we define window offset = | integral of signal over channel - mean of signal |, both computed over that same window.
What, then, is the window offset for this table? 62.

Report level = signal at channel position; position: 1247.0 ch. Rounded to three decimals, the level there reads 4.571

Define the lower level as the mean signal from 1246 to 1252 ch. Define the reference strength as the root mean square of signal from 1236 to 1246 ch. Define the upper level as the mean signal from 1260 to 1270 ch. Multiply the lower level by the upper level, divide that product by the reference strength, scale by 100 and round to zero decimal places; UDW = 757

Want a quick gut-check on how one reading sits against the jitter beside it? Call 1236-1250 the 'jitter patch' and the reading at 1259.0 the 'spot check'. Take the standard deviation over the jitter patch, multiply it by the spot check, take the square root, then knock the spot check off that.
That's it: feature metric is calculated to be -6.0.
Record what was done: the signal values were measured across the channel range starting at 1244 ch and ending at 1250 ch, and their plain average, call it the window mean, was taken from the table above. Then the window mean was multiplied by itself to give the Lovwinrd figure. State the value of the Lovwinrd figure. 21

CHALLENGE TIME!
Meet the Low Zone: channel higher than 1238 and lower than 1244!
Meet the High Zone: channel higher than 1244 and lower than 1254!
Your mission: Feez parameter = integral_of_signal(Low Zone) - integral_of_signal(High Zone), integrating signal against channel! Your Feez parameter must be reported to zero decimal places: -22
